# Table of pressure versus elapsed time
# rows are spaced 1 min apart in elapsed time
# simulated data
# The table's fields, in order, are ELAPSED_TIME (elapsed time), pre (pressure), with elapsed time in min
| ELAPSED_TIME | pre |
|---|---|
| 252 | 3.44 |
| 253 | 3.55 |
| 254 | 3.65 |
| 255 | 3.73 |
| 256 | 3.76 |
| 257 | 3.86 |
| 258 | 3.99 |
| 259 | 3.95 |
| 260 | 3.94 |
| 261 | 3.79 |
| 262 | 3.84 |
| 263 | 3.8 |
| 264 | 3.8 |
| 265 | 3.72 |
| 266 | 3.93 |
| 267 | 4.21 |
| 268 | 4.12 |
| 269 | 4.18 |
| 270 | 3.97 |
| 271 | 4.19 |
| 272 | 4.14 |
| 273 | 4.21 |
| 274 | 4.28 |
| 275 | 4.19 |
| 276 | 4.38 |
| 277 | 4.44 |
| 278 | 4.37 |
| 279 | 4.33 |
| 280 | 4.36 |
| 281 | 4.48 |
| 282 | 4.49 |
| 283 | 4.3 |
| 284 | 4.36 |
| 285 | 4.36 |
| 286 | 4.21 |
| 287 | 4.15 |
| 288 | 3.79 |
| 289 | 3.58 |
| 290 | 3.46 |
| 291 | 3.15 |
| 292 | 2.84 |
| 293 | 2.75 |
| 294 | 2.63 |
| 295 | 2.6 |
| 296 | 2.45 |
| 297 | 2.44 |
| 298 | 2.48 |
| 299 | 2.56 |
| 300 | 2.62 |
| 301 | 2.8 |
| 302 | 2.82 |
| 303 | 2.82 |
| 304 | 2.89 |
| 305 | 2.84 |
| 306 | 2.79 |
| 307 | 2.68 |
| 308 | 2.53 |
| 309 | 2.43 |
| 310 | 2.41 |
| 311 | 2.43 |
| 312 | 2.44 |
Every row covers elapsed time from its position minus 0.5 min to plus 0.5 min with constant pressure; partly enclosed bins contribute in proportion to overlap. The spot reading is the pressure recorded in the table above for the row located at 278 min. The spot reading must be 4.37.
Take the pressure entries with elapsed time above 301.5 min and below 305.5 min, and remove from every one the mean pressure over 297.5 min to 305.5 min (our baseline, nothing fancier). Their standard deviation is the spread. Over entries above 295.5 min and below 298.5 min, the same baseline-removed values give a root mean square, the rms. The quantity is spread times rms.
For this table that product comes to 0.01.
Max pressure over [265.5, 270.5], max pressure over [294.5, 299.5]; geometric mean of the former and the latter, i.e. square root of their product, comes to 3.31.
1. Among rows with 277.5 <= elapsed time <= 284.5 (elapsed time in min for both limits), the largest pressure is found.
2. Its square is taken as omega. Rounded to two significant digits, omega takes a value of 20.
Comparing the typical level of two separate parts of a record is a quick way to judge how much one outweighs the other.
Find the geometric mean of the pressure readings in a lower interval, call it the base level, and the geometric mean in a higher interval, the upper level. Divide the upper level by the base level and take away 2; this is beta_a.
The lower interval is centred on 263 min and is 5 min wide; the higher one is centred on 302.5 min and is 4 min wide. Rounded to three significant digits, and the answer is -1.25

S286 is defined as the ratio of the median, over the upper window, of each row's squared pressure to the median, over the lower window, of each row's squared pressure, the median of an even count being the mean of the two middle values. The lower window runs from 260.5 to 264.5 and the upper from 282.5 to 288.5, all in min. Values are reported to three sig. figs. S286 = 1.25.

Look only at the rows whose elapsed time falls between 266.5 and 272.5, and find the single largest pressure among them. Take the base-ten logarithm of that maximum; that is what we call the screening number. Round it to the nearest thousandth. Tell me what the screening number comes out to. 0.624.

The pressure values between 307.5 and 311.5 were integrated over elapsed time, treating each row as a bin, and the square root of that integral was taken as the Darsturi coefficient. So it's 3.1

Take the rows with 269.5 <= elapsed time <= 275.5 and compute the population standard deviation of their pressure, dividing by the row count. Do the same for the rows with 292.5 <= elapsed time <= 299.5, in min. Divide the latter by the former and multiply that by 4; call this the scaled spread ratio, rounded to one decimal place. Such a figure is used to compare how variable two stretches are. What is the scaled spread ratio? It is 4.3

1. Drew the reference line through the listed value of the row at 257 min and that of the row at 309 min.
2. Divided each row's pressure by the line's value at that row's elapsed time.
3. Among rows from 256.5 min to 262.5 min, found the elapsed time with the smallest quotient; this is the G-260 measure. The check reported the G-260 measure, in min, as 257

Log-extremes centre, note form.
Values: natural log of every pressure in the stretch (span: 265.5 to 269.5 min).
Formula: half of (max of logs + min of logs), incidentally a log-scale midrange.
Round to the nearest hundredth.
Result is 1.40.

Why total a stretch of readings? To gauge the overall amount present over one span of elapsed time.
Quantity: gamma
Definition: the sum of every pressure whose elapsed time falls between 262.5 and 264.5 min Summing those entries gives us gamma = 7.6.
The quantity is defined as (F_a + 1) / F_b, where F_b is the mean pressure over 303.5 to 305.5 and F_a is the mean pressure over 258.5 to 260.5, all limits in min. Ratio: 1.73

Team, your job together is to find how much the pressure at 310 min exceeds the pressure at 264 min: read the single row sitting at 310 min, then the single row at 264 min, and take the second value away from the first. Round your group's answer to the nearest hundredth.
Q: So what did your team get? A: -1.39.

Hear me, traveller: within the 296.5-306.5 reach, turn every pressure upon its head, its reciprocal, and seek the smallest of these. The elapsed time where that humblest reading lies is 304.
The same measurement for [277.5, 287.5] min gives 282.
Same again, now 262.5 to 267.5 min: 267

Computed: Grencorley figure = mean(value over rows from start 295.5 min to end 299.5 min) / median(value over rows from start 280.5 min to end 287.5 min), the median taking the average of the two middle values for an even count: 0.57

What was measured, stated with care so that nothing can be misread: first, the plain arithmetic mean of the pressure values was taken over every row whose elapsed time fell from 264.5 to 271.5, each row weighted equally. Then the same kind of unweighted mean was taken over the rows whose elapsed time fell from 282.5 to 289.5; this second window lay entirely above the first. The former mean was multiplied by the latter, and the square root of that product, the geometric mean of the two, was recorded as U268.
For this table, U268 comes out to 4.1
